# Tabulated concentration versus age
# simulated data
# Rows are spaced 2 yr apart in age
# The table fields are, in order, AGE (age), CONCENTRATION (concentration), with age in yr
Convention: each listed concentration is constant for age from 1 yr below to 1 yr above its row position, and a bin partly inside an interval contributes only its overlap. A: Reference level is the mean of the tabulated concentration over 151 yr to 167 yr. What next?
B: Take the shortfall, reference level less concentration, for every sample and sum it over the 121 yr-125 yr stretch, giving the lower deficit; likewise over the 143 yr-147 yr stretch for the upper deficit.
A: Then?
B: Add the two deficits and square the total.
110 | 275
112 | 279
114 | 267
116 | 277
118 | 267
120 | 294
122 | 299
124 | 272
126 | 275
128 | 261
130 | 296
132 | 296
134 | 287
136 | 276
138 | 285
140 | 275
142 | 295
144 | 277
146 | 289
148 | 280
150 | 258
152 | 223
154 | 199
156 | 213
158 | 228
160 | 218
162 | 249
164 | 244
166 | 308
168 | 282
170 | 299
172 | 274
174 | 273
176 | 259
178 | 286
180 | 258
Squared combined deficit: 38416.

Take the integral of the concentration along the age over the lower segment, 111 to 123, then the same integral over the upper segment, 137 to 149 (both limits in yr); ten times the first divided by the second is 10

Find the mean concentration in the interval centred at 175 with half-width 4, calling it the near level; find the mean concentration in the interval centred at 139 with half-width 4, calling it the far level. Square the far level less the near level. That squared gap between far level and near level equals 95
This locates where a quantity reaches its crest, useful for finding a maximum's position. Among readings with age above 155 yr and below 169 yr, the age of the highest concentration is 166 yr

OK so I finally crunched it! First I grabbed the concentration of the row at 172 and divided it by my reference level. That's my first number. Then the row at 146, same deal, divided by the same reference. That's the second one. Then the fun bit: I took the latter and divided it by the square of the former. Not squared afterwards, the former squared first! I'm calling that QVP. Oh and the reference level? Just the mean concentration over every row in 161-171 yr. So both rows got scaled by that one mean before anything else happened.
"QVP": 1.06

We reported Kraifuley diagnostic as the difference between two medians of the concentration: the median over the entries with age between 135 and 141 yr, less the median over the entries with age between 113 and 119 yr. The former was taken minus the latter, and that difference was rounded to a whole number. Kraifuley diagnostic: 9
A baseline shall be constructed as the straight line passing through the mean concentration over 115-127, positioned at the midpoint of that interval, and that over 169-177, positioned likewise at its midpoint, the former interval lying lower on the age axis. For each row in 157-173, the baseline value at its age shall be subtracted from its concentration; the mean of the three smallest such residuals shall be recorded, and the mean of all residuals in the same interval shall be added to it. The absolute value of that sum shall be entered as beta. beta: 61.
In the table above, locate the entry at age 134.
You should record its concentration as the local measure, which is 287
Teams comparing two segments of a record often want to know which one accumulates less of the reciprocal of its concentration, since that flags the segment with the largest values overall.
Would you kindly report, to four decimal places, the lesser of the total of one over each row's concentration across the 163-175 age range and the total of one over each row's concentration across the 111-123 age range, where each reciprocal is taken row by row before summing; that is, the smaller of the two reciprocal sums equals 0.0214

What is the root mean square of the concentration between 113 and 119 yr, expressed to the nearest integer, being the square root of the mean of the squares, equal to 270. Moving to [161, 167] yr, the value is 269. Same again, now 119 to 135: 285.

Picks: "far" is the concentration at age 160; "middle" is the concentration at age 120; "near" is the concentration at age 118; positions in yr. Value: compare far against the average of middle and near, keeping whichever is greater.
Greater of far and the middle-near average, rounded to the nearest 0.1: 280.5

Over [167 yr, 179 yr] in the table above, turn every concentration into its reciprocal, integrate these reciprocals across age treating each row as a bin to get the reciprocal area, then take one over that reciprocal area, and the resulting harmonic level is 23.2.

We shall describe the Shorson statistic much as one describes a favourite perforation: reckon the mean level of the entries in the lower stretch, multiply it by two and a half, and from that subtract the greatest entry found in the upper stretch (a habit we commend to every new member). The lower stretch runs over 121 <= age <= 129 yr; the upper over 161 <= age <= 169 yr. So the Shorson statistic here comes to 384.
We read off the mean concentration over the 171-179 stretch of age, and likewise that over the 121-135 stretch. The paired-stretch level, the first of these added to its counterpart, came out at 557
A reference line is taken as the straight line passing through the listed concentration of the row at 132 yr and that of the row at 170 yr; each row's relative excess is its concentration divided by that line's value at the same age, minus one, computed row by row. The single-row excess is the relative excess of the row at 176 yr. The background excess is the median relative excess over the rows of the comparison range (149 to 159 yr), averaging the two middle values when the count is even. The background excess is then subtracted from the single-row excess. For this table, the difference 0.12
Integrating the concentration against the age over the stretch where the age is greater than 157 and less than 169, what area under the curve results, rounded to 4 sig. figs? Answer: 3058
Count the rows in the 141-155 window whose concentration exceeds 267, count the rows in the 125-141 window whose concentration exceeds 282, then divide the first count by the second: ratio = 1.0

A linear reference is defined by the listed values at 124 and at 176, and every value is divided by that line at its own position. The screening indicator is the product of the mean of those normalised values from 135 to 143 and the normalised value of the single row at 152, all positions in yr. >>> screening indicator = 0.89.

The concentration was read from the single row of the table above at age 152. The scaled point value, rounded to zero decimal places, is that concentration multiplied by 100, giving 22300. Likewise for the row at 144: 27700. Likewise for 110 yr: 27500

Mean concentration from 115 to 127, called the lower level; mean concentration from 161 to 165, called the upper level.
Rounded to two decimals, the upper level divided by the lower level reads 0.88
